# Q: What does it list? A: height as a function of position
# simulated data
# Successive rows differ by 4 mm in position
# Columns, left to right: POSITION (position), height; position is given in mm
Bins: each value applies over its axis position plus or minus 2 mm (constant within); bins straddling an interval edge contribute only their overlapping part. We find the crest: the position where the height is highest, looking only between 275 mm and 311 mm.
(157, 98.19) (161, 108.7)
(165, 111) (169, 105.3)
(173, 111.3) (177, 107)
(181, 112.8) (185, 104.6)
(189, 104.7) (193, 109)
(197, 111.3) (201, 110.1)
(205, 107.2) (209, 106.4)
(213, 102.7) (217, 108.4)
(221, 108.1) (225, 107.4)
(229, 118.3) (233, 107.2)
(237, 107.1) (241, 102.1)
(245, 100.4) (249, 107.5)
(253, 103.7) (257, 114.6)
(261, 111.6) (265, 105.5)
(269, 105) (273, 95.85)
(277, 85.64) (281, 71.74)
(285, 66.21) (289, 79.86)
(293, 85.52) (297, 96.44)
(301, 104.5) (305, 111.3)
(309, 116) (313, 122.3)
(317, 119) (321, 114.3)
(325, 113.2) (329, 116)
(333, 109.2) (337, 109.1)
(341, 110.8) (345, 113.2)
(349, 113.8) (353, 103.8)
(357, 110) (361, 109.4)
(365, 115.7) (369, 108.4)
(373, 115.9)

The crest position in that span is 309 mm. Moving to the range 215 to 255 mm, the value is 229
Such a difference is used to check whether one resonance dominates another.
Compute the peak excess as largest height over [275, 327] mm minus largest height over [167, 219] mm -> 9.5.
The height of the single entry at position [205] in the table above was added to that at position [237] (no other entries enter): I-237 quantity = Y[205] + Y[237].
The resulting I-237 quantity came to 214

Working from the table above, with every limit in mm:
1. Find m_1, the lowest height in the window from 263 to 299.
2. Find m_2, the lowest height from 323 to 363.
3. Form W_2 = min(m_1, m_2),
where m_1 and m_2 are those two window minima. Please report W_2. 66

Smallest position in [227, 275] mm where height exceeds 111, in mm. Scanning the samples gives 229 mm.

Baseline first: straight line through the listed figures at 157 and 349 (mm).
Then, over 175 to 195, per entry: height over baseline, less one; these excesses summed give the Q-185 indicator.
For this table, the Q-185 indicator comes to 0.36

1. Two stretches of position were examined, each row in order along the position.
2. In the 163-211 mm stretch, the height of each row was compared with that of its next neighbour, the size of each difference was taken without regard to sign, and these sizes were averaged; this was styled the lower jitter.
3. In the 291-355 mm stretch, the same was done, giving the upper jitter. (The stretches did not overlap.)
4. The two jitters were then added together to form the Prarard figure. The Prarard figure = 8.5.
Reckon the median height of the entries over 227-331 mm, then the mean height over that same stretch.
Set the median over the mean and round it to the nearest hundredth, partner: 1.03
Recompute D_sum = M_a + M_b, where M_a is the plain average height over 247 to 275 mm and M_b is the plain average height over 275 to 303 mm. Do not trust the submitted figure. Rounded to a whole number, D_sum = 191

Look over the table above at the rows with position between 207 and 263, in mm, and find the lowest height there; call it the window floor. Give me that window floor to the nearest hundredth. 100.40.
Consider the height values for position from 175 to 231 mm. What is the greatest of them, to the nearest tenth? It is 118.3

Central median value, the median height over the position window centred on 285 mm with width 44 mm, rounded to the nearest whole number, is 96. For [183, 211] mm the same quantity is 107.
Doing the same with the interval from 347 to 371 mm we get 110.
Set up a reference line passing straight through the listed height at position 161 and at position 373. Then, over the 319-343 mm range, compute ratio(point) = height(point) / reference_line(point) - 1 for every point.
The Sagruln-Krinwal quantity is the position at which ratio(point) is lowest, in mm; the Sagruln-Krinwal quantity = 337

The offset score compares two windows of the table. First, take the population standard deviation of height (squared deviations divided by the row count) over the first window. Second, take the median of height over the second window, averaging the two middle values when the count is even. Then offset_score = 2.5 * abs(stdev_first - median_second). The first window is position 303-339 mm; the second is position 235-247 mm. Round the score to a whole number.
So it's 245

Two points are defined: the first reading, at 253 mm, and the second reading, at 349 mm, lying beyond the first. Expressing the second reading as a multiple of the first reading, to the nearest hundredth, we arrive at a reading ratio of 1.10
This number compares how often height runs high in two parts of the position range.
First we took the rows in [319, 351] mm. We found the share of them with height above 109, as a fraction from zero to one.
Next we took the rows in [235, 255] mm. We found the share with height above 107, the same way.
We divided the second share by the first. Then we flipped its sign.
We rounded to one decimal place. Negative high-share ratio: -0.4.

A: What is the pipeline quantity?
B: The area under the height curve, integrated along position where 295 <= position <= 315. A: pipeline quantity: 2202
